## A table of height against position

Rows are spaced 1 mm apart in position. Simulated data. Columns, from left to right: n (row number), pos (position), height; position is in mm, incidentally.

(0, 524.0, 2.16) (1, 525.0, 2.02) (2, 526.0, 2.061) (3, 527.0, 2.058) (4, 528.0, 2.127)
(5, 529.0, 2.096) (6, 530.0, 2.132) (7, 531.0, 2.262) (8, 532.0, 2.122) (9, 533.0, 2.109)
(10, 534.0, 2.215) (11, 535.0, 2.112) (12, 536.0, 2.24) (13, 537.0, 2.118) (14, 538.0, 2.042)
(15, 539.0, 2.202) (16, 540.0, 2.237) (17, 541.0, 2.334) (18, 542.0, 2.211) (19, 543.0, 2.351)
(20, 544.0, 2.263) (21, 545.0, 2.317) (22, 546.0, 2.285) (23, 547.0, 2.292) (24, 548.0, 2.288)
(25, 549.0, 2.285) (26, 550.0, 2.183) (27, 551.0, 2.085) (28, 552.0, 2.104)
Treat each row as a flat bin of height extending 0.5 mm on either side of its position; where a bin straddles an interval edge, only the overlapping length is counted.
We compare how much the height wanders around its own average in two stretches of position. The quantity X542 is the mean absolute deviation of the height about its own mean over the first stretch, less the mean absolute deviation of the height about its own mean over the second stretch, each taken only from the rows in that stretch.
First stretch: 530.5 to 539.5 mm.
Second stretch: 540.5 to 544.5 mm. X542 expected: 0.01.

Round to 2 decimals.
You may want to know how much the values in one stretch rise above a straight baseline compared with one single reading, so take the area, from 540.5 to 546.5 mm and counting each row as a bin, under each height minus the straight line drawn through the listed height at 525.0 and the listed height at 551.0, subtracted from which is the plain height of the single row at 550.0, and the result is -0.82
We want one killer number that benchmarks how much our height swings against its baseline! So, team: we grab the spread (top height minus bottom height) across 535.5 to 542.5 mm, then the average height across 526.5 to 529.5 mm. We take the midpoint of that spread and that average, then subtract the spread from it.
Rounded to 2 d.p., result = 0.90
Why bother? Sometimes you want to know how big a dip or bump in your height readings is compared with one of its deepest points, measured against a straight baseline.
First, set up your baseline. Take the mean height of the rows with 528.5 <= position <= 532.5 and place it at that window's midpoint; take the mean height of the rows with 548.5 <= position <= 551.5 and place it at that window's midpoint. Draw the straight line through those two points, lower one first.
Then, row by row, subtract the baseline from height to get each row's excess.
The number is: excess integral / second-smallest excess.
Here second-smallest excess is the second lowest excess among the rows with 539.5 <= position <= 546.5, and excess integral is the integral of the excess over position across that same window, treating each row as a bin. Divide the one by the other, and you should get 11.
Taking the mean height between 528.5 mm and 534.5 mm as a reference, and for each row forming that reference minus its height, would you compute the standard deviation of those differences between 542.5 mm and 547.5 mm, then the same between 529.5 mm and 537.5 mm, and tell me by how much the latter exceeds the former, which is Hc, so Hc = 0.030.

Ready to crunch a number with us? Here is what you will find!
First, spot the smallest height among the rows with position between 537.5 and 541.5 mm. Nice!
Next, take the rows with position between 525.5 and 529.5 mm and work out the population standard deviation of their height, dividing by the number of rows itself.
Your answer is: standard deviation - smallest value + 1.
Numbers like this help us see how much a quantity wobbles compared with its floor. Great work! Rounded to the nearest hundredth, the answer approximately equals -1.01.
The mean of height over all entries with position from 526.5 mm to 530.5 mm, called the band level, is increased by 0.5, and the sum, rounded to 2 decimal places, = 2.60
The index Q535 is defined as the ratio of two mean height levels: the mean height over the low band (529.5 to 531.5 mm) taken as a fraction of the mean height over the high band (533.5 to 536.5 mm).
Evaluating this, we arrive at 1.00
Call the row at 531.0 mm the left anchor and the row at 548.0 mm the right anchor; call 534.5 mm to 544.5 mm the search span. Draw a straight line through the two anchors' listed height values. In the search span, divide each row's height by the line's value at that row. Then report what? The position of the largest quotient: 543.0 mm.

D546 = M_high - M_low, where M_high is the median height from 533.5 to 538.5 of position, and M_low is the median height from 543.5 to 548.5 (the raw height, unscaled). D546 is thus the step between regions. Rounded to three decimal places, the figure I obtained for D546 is -0.170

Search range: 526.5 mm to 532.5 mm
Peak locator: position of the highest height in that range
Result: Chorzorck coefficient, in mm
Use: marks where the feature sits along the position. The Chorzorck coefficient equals 531.0 mm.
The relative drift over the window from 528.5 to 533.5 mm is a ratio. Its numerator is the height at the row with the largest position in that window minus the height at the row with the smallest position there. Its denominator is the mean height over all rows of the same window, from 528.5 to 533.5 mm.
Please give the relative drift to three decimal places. 0.006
